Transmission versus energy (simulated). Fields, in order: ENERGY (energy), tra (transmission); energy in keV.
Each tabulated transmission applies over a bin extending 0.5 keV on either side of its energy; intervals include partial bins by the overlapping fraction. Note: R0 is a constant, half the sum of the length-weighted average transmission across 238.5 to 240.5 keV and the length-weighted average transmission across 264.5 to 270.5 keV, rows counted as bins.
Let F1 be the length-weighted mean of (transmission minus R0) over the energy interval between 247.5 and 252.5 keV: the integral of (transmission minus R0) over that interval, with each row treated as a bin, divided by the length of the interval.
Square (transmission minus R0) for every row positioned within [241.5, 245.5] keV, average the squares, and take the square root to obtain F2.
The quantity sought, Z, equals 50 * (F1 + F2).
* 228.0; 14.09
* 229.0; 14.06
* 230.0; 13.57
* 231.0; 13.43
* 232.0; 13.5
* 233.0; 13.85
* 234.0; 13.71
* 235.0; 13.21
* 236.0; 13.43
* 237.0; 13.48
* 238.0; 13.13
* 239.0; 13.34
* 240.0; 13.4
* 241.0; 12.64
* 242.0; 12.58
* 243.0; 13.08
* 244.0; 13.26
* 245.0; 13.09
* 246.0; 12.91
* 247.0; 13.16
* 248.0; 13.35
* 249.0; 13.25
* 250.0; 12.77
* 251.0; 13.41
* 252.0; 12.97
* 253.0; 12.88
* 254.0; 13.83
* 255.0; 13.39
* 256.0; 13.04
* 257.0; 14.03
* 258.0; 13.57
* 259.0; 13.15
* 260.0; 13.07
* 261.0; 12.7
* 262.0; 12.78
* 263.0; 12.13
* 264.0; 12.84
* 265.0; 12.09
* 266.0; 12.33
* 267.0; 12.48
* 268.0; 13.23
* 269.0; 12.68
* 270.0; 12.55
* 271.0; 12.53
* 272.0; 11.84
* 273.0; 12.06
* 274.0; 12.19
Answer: 22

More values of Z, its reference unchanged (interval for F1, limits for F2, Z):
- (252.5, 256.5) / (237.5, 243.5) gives 32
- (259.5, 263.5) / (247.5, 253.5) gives -1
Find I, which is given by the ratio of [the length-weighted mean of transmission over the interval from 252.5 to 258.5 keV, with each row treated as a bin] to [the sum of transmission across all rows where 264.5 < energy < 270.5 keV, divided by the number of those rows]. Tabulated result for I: 1.07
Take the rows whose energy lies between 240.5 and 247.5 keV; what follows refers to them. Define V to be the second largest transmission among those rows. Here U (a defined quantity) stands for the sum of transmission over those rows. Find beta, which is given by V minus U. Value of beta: -77.6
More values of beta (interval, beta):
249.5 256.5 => -78.9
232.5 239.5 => -80.4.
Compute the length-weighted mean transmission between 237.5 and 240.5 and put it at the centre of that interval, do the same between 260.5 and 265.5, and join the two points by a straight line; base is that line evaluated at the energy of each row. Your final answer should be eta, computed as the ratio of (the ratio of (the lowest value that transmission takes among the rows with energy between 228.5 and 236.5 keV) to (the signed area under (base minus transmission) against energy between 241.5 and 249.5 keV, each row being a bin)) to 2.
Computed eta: -122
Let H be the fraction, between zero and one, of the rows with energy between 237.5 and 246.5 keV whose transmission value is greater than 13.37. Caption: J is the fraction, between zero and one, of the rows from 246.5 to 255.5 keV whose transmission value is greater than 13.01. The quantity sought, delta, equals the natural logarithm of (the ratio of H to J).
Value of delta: -1.8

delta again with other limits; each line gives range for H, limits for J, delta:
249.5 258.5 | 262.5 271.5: 1.6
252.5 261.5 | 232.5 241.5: -0.7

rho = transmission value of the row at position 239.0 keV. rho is 13.34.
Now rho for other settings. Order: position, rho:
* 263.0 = 12.13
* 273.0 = 12.06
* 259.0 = 13.15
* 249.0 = 13.25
